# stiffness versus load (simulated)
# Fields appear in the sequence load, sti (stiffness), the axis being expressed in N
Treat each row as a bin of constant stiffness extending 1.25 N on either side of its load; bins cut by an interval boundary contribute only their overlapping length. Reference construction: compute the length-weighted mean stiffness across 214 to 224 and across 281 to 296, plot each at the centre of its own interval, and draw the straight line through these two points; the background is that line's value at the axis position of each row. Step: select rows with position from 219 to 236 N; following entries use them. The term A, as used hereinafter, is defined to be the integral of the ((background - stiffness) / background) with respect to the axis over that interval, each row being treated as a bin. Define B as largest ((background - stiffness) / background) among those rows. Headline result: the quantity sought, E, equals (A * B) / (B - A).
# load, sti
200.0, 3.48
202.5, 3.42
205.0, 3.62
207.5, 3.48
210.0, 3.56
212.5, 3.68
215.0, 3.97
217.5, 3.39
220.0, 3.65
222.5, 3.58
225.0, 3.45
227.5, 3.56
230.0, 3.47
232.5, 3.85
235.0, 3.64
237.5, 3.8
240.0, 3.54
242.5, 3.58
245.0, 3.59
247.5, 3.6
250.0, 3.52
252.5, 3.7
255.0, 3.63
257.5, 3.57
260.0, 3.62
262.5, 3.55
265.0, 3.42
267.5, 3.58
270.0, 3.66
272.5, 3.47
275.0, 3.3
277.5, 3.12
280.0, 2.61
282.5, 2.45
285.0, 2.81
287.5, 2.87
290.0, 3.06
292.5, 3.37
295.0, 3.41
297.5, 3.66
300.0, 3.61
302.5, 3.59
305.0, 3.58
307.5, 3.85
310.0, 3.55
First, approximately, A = -0.2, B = 0.04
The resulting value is -0.03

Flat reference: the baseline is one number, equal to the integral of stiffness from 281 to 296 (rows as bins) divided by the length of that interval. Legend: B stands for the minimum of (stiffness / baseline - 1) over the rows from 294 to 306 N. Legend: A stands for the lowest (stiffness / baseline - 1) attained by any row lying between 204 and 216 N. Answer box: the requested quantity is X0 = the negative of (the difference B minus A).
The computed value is 0.0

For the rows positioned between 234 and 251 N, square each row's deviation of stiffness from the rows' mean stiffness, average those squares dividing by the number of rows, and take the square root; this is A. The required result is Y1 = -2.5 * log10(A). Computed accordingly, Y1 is 2.7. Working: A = 0.09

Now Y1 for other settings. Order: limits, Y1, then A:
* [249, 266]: 2.7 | 0.08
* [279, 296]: 1.2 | 0.34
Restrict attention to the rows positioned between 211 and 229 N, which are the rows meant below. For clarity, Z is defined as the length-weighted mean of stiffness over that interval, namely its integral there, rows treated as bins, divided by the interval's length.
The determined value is 3.61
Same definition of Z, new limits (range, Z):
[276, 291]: 2.82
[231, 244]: 3.68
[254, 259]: 3.60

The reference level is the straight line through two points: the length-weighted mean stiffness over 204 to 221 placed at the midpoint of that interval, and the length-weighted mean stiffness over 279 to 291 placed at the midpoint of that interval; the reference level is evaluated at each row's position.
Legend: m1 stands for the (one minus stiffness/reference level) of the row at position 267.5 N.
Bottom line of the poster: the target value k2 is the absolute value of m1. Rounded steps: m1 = -0.21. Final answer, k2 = 0.21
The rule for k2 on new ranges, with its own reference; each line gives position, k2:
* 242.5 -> 0.10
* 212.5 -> 0.02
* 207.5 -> 0.05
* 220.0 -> 0.03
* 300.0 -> 0.40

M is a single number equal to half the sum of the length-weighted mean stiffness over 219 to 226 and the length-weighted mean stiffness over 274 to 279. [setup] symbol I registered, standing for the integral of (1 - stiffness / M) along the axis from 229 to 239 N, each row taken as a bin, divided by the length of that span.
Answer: -0.096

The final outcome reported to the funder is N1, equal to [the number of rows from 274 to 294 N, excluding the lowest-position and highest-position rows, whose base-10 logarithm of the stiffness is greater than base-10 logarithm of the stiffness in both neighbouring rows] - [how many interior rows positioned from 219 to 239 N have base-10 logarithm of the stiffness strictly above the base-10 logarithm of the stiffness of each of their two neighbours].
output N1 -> -2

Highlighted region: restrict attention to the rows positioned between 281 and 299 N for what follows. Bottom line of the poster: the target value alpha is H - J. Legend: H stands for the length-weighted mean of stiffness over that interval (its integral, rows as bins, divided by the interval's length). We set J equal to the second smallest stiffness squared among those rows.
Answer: -4.8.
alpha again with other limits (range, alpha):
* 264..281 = -6.4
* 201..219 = -8.1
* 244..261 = -9.1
